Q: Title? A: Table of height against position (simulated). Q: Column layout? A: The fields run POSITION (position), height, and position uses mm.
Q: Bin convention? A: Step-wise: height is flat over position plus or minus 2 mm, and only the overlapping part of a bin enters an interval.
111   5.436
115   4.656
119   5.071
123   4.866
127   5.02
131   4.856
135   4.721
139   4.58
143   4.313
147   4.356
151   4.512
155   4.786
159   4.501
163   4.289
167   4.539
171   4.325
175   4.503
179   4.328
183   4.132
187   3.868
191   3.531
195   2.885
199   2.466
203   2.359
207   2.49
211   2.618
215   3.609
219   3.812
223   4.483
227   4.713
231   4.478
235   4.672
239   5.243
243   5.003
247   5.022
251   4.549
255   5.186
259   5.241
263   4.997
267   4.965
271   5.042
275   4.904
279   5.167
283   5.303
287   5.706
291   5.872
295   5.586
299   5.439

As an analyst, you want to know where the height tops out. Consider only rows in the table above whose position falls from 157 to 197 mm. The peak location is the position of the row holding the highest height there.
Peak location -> 167 mm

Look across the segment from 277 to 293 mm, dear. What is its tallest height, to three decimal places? 5.872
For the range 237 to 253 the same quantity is 5.243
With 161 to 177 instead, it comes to 4.539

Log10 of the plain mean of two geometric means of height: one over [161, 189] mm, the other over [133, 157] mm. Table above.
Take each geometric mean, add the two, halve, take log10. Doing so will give 0.64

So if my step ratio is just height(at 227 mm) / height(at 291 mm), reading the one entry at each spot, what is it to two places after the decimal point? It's 0.80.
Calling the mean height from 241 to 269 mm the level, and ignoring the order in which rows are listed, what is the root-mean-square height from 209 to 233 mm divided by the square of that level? 0.161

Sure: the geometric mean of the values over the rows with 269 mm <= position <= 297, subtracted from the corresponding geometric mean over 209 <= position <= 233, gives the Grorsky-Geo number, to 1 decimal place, -1.5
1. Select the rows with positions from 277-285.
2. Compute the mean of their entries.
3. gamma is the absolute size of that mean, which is 5.2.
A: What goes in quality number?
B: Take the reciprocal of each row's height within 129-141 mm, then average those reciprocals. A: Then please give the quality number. 0.212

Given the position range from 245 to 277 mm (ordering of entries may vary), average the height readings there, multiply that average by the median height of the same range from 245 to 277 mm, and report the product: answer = 25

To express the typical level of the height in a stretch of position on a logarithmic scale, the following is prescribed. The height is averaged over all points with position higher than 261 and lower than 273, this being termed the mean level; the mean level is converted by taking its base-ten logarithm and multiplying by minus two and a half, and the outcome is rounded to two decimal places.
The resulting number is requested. -1.75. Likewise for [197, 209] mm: -0.97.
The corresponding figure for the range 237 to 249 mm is -1.77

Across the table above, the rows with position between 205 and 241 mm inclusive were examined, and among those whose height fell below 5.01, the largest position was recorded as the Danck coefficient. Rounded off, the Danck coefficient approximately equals 235 mm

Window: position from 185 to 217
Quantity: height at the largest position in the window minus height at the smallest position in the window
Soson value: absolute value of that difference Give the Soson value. 0.26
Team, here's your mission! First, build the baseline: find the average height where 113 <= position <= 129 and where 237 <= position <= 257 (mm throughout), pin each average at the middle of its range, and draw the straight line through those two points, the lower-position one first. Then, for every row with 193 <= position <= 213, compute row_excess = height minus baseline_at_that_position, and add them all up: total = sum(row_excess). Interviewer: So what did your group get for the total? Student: -12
